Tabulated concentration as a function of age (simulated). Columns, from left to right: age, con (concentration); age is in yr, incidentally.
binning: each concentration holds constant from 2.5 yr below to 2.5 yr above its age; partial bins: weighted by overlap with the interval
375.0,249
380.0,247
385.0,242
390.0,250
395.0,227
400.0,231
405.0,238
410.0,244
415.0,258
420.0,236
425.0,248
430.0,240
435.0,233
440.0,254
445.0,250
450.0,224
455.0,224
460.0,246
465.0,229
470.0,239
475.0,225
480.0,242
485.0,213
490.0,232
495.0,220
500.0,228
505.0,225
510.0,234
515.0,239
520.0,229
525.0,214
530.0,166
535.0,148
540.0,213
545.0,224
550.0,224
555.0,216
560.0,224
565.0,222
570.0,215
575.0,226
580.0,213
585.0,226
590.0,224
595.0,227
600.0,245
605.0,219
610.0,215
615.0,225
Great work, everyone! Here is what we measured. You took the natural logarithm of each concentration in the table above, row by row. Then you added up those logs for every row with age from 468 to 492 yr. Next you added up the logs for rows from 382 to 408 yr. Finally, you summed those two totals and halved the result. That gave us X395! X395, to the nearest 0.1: 27.3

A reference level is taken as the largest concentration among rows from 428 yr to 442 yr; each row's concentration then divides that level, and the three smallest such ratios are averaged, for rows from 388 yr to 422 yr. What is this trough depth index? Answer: 1.01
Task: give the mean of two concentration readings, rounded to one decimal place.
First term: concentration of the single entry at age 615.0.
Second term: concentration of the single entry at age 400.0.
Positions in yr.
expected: 228.0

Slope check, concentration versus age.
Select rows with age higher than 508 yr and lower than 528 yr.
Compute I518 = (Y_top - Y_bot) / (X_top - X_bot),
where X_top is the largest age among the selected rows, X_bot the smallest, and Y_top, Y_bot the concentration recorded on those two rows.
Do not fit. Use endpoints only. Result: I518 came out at -1.3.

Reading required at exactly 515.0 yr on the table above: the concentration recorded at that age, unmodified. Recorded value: 239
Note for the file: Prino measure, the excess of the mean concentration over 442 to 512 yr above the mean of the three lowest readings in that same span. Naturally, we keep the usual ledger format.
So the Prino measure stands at 12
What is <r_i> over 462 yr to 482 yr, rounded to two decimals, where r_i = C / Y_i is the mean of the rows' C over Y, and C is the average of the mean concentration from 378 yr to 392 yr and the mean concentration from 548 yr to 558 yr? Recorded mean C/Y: 1.00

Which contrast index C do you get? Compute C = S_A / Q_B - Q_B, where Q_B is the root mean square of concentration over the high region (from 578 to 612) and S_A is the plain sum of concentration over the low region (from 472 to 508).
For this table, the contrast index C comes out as -217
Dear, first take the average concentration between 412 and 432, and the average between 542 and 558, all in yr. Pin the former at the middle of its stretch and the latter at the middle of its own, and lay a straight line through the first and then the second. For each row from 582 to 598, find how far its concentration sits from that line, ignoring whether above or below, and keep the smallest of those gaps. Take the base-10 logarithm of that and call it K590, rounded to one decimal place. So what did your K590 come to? 1.0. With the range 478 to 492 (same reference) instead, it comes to -0.2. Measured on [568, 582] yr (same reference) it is 0.4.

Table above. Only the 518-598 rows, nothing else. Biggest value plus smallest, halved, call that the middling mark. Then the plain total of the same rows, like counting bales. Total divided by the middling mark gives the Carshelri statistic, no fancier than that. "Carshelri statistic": 18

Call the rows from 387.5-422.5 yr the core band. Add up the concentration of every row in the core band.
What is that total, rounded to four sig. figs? 1684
